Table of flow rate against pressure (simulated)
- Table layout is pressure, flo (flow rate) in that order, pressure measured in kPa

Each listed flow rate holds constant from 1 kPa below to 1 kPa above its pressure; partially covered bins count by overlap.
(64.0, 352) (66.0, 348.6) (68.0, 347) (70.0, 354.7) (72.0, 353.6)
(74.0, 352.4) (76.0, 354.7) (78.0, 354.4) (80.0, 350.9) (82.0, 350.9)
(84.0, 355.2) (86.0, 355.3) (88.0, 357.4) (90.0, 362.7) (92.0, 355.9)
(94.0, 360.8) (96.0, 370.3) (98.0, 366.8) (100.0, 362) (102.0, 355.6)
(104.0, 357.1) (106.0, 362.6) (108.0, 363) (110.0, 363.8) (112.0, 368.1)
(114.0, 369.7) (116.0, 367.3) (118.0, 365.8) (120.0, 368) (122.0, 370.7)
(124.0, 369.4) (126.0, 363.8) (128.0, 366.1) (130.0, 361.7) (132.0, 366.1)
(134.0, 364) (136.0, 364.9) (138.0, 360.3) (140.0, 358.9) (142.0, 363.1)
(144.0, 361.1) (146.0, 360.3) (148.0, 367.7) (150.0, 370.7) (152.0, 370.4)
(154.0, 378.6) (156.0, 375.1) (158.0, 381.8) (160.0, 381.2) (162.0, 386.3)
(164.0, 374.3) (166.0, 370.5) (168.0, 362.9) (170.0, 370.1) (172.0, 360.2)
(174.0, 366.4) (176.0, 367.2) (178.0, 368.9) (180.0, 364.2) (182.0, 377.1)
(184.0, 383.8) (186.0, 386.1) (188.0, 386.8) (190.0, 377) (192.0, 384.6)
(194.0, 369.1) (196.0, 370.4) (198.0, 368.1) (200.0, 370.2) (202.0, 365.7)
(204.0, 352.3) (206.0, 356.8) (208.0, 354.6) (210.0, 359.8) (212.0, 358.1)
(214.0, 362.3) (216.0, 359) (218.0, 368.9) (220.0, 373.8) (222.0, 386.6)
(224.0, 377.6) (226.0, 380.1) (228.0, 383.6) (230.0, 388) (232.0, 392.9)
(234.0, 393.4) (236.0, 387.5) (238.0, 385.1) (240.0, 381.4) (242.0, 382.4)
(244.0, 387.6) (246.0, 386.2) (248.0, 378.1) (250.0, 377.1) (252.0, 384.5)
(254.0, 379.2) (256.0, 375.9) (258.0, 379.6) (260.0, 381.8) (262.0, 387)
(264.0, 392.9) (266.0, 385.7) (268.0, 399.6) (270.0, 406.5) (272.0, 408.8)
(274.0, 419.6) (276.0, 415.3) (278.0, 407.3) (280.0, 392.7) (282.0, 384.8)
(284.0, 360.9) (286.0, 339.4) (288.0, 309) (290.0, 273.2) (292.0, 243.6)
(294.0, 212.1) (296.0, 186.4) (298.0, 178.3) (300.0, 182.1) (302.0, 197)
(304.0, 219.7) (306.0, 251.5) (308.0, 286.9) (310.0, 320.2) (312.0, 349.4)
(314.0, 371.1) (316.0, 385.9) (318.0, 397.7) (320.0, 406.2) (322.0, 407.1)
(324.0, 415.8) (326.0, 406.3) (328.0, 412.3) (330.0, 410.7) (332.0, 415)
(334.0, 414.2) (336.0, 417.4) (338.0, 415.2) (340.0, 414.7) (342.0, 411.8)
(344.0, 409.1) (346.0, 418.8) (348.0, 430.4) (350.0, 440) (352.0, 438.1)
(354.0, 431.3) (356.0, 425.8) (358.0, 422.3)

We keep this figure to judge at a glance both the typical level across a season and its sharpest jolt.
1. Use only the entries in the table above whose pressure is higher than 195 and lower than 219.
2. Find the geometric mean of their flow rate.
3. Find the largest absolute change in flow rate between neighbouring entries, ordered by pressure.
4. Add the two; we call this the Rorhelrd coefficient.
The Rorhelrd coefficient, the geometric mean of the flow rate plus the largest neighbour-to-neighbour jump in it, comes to 376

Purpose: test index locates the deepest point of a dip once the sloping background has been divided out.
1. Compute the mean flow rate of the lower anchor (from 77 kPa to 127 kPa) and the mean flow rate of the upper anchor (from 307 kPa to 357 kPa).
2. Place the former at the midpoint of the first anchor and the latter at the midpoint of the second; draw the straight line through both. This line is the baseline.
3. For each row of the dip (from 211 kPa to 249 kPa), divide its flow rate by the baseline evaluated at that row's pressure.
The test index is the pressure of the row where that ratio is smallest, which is 212.0 kPa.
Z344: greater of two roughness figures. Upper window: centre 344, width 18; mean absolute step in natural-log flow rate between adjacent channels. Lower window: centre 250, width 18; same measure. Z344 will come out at 0.012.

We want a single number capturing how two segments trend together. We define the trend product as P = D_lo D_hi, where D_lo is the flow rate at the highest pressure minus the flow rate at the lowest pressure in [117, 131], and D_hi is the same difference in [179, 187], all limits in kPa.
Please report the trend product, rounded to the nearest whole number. -90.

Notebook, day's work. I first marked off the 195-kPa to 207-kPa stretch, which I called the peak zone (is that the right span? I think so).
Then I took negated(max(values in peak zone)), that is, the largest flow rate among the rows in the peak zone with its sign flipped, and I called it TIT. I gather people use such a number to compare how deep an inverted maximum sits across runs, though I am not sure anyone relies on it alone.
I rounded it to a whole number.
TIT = -370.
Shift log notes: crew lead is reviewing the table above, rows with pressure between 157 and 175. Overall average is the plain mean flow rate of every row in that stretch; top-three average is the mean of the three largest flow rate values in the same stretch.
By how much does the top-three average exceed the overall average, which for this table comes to 10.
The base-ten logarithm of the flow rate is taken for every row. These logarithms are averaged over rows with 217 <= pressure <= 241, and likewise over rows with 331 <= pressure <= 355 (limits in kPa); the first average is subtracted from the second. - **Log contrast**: 0.04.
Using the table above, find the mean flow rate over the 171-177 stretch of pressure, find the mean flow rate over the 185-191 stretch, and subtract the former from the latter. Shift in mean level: 19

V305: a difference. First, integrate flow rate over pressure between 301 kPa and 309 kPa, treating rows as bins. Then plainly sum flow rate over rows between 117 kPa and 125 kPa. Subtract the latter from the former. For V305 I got 436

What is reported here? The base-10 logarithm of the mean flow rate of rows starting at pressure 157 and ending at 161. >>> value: 2.58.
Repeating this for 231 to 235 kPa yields 2.59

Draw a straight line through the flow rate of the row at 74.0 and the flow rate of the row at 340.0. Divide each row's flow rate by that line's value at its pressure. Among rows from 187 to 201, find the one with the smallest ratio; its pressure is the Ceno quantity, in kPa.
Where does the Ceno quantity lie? 198.0 kPa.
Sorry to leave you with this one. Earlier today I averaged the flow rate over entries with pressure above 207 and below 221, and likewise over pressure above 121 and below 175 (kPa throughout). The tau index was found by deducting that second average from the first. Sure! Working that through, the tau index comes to -6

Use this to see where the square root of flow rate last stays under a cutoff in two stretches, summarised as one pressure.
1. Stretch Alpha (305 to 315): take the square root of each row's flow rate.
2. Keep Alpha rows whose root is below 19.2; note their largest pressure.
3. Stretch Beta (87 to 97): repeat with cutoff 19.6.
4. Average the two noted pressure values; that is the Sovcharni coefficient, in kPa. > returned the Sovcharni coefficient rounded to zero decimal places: 204 kPa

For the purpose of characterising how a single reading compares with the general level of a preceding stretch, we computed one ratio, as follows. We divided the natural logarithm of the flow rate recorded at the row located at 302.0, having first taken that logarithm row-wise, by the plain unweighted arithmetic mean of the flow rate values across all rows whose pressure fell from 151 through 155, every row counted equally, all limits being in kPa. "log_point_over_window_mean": 0.0141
